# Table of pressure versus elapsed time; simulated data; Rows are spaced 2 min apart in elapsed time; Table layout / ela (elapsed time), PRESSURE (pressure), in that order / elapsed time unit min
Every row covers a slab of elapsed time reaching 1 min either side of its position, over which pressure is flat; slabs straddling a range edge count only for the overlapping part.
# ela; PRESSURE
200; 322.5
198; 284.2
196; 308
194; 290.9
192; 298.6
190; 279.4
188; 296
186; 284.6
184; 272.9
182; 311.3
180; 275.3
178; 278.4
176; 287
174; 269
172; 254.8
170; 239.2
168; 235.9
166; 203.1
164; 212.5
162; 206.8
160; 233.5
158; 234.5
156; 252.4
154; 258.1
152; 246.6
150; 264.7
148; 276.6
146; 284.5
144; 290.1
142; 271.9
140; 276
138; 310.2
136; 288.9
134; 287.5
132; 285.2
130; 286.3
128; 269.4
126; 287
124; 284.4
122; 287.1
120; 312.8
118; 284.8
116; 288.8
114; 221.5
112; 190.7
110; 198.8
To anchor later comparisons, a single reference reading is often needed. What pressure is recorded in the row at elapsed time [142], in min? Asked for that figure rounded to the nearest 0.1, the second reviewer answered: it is 271.9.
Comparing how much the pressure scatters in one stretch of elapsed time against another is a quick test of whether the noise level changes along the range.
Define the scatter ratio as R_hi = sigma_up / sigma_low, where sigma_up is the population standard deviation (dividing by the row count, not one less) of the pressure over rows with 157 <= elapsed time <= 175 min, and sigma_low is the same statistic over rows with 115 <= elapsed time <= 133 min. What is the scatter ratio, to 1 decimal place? 2.0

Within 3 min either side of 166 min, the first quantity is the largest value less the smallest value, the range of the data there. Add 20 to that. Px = 53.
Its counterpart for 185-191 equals 37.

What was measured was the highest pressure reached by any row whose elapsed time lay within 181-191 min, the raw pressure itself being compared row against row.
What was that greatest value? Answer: 311.3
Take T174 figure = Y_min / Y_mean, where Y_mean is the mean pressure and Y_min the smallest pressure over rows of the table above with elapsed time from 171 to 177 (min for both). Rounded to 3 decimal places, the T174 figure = 0.943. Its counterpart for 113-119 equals 0.836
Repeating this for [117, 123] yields 0.966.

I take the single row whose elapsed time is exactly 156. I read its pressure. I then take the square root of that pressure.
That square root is 15.9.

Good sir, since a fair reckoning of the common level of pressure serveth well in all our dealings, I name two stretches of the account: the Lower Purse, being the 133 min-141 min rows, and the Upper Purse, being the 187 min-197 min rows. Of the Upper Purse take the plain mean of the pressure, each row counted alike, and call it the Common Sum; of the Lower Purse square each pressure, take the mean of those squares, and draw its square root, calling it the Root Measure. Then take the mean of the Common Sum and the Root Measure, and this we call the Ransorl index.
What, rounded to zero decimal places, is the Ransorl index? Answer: 293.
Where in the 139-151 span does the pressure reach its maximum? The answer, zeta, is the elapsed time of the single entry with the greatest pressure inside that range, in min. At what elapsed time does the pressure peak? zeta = 144 min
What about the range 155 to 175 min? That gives 174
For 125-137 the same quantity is 136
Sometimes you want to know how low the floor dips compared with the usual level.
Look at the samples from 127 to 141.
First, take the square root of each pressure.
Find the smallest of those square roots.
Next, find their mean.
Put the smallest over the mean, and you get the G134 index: 0.970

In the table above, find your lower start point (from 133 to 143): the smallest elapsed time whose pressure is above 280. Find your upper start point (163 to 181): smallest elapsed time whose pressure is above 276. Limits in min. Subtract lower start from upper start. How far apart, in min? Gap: 42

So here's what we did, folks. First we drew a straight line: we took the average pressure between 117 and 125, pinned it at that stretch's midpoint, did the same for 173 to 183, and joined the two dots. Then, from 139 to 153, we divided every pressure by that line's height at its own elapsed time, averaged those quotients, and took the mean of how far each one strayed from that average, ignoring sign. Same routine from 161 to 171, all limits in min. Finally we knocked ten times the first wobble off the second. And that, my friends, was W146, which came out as -0.29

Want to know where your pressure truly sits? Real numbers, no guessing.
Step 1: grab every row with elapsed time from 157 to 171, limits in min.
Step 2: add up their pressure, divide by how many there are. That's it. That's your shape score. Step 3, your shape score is 224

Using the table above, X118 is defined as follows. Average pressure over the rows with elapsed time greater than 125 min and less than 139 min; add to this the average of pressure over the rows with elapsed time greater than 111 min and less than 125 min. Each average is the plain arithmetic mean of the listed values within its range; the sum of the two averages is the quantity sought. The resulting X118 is 555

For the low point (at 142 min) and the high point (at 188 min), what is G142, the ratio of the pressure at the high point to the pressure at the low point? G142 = 1.09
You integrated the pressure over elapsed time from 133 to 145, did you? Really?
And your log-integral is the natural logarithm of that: 8.15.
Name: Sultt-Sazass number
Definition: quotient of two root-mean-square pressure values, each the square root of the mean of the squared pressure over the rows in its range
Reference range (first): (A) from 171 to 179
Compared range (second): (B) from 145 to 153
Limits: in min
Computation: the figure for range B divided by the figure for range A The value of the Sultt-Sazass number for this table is 0.99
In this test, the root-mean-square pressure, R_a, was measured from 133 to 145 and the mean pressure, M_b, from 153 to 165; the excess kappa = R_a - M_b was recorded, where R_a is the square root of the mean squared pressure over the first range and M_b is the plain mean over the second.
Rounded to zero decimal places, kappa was 55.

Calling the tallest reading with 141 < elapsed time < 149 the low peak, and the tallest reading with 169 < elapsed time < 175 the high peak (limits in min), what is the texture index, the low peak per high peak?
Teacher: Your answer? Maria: 1.08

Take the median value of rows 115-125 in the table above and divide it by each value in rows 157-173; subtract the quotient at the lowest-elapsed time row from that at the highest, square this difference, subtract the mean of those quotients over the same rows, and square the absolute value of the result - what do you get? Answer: 1.6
